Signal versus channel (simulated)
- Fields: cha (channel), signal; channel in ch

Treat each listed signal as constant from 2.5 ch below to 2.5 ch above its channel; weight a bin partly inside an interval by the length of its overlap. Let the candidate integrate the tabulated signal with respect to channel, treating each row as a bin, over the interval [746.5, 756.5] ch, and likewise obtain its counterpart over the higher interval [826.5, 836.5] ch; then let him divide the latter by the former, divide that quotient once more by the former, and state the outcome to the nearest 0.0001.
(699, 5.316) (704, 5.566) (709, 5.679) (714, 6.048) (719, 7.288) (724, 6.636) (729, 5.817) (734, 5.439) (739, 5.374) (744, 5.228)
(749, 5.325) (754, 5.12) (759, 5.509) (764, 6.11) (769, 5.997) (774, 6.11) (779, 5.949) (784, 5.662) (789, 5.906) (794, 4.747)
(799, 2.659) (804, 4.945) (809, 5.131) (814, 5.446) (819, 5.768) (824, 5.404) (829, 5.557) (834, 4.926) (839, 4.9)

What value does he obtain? 0.0192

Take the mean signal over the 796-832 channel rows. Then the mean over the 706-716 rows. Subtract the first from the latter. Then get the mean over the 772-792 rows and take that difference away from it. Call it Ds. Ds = 5.0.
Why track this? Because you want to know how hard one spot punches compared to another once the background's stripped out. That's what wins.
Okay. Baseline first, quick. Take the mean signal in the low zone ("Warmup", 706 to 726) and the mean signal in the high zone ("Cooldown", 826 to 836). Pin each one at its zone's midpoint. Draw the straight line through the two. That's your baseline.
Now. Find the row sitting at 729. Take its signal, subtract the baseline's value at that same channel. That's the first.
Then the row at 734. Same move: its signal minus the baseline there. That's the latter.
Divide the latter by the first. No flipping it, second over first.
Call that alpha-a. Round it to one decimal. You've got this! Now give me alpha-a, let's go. 1.7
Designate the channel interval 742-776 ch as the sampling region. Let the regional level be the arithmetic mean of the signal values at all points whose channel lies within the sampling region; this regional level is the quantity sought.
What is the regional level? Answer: 5.63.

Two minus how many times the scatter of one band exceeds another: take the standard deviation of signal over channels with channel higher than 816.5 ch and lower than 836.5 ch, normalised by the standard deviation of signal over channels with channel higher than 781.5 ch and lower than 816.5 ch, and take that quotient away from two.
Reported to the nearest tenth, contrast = 1.7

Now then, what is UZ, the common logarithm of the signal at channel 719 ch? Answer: 0.863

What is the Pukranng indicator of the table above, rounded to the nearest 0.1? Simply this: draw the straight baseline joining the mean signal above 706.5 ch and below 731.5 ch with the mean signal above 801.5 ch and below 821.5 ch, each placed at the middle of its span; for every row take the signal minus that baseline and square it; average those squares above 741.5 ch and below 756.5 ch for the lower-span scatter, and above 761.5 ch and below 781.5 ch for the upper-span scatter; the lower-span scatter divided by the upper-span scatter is 6.2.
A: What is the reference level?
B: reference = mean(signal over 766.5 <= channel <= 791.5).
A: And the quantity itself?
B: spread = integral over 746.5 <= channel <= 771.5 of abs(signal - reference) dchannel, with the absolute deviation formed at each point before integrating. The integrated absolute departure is 10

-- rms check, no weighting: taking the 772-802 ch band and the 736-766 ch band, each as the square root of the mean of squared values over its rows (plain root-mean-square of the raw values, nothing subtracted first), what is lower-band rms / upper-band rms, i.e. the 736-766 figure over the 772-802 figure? 1.03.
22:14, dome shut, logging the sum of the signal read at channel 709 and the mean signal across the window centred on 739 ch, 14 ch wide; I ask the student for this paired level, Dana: 11.0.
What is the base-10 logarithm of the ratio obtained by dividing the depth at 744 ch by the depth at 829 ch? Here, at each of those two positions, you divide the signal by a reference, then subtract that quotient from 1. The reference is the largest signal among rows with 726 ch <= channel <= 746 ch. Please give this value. 0.36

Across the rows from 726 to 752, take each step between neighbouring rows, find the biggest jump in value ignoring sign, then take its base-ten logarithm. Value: -0.4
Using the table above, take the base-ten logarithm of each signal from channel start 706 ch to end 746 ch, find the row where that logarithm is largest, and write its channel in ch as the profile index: 719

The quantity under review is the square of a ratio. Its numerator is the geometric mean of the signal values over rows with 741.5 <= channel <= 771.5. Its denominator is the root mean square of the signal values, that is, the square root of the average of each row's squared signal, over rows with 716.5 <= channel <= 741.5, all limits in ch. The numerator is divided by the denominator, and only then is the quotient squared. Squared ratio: 0.81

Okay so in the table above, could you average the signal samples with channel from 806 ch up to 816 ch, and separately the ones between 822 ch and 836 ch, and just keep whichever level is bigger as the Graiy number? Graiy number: 5.3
